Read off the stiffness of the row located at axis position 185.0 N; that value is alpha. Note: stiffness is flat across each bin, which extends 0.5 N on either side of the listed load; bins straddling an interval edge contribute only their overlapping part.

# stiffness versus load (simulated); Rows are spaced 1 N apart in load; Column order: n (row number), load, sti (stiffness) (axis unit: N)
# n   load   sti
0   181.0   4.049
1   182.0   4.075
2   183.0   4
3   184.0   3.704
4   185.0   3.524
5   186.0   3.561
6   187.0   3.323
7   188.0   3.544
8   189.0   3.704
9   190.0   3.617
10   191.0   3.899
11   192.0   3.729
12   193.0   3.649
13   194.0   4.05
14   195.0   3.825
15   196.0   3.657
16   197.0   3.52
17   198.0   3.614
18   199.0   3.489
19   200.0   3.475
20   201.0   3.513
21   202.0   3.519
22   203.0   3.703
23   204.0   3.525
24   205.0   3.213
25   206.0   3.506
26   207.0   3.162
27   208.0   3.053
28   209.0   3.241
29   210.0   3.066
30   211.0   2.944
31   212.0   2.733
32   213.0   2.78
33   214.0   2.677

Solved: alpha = 3.524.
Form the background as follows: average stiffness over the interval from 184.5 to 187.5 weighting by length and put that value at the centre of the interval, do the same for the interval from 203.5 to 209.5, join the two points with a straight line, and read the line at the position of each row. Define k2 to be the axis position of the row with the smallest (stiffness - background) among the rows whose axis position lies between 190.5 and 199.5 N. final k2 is 199.0 N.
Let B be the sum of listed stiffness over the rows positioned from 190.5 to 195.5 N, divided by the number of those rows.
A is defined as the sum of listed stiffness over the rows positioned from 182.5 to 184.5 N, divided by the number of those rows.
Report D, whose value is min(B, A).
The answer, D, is 3.83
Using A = 3.85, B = 3.8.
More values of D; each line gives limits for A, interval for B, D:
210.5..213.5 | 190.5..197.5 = 2.82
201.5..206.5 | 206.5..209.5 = 3.15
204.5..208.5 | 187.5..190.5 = 3.23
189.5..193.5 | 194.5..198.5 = 3.65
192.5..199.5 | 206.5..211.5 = 3.09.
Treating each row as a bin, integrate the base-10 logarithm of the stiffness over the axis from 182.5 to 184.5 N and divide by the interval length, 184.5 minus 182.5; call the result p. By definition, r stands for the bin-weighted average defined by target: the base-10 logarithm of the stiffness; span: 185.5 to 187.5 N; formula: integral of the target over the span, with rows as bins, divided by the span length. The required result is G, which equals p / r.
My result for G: 1.09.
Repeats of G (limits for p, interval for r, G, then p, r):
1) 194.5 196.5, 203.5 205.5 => 1.09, 0.573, 0.53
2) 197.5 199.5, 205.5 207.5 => 1.05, 0.550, 0.52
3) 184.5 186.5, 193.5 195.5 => 0.92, 0.549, 0.60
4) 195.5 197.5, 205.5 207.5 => 1.06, 0.555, 0.52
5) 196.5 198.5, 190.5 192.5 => 0.95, 0.552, 0.58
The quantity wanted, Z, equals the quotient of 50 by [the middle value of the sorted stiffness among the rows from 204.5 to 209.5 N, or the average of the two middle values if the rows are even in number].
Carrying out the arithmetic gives 15.6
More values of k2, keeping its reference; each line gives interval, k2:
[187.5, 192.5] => 188.0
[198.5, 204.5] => 200.0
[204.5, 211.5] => 211.0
